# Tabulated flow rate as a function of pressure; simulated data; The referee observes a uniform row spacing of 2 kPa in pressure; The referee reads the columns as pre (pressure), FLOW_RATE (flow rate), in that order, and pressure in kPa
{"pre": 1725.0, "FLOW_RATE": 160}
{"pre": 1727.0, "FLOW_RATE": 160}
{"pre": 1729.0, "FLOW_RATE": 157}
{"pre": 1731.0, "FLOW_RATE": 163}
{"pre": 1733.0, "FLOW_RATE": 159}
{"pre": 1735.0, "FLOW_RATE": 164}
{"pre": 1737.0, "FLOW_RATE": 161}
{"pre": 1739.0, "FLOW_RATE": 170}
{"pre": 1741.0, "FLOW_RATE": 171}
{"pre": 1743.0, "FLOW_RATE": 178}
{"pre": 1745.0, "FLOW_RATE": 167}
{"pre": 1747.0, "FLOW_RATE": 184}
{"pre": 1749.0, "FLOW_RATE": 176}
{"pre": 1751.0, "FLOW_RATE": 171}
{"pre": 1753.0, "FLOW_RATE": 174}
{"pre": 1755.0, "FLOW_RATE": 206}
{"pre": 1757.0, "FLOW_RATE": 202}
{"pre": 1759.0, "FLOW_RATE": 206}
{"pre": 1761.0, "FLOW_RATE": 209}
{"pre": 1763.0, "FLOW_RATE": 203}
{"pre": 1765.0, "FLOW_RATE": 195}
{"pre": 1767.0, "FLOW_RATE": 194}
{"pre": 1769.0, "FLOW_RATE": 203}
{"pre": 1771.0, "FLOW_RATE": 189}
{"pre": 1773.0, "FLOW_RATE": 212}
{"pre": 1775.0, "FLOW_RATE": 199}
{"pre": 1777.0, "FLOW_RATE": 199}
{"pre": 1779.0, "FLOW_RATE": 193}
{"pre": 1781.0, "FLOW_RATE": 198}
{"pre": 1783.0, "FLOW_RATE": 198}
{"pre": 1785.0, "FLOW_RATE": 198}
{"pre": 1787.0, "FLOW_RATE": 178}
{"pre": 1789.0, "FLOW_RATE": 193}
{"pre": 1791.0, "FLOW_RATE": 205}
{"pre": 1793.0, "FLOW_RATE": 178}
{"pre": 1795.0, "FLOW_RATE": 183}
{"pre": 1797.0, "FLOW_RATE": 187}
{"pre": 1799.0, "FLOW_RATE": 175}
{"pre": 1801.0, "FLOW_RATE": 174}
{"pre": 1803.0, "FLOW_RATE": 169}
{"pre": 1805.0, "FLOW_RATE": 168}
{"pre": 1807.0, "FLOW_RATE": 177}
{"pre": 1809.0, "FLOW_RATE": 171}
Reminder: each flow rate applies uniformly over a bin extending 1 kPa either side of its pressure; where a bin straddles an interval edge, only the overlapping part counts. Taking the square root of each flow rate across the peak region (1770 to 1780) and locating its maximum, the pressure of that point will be 1773.0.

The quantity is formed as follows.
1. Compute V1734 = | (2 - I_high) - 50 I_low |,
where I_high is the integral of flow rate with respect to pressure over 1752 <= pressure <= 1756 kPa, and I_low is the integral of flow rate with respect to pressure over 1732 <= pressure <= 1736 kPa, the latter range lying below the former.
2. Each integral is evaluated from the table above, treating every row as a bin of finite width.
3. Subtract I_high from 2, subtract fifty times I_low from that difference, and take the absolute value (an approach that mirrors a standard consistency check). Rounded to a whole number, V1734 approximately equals 33058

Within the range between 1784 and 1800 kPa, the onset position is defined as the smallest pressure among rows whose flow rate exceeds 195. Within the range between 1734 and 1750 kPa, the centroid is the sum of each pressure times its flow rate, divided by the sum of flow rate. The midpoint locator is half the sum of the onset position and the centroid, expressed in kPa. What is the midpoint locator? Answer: 1763.6 kPa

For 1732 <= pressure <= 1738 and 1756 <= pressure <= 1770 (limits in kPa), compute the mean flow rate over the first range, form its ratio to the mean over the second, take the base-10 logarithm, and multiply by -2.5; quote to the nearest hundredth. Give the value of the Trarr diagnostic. 0.24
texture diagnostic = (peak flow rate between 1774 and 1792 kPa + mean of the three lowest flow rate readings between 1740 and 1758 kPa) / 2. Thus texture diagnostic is 187.3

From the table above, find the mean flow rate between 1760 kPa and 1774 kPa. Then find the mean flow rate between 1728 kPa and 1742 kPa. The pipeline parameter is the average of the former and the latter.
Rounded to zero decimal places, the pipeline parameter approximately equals 182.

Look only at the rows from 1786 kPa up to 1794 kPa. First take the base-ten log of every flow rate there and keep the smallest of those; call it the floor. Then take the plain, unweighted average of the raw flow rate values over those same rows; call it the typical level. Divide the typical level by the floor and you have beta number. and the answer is 84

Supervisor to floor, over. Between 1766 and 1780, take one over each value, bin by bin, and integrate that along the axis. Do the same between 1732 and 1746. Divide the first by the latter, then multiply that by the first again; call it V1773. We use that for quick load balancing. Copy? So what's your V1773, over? 0.059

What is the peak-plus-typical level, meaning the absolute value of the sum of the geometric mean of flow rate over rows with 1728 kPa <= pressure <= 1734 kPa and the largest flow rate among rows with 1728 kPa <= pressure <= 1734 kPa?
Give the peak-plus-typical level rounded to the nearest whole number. 323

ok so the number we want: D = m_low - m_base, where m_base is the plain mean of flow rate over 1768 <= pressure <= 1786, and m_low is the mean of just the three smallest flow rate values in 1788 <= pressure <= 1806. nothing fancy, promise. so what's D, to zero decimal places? -28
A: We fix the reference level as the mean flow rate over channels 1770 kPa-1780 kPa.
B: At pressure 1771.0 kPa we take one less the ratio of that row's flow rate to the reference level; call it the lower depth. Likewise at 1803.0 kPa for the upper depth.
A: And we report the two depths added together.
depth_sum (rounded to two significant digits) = 0.20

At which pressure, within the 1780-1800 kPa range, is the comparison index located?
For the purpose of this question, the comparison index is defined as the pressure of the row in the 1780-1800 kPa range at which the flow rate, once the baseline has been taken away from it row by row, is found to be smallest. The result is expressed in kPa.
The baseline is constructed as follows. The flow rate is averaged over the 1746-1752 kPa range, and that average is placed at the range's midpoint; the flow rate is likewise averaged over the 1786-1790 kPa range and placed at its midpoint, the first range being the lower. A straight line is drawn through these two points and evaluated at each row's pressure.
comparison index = 1799.0 kPa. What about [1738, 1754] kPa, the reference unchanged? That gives 1745.0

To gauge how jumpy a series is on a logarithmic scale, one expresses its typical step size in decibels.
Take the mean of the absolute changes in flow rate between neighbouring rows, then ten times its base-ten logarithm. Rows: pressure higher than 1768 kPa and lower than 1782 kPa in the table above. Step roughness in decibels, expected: 10.1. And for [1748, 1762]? 9.3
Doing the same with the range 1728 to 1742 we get 6.7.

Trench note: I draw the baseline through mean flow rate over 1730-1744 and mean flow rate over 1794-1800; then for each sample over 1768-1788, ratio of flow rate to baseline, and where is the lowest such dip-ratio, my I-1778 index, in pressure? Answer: 1787.0 kPa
